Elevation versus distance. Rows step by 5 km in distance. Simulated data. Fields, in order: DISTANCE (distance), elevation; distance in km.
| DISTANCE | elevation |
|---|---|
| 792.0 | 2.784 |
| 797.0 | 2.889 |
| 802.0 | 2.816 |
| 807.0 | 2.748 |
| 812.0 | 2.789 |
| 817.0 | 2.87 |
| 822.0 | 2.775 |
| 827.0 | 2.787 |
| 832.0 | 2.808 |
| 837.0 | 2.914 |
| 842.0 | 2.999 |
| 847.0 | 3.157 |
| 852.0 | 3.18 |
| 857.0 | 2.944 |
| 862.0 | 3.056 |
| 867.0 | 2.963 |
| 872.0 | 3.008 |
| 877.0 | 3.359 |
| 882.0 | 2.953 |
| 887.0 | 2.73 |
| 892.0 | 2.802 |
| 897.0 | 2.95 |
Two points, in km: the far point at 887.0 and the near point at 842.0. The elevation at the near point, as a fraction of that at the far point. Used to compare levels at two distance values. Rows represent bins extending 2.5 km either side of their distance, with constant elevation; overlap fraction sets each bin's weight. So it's 1.10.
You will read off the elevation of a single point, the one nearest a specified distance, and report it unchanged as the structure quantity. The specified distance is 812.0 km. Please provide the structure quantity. 2.789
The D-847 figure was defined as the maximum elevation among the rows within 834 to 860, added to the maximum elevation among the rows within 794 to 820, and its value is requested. 6.07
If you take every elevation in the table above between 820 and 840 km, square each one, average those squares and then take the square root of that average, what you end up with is 2.82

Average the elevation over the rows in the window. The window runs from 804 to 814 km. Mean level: 2.77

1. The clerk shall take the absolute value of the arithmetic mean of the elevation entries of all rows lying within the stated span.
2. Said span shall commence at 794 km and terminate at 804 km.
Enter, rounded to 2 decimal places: 2.85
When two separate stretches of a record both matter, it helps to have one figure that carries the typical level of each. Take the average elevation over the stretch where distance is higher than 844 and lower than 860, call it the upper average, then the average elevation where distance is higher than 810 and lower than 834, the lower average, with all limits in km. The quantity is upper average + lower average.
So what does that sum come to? 5.90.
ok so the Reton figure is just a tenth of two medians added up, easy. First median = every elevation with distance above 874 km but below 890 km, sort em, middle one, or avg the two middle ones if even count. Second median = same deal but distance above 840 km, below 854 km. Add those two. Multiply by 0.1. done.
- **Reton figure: 0.611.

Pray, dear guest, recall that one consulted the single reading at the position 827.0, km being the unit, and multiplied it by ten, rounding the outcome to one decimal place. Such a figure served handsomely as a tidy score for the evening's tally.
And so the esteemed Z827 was 27.9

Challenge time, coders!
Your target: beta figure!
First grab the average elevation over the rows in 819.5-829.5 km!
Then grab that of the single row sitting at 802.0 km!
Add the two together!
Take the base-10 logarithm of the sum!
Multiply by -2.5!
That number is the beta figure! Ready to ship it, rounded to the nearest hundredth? -1.87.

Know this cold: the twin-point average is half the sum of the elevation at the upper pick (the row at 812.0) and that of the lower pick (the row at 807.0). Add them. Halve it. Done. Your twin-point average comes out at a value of 2.77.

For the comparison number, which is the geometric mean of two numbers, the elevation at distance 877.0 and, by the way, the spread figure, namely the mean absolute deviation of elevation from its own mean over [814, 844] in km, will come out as 0.48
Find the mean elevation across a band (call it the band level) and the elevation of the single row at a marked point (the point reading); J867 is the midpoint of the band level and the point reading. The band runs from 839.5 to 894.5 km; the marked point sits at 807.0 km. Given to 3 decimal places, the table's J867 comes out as 2.881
